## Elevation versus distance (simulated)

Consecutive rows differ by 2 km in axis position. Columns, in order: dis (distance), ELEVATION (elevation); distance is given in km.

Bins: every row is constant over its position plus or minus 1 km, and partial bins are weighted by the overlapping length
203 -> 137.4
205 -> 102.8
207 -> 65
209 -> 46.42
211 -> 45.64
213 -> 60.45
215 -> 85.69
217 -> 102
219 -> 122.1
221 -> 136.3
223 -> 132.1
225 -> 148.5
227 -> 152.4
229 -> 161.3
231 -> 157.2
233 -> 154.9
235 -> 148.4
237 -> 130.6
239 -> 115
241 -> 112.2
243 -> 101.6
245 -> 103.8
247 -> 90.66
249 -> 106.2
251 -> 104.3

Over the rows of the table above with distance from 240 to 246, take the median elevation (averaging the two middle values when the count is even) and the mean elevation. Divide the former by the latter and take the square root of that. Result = 0.99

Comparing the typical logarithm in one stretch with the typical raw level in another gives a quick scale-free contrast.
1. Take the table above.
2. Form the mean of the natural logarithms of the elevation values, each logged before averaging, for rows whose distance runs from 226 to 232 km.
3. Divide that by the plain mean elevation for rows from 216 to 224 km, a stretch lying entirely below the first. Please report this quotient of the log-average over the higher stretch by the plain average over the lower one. 0.041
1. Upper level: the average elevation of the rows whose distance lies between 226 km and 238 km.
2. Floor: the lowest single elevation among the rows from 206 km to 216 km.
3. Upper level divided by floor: 3.3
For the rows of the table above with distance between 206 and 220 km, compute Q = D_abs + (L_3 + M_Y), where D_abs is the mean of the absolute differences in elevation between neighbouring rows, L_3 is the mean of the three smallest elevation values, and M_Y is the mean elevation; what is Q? 142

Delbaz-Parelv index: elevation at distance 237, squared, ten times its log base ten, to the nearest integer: 42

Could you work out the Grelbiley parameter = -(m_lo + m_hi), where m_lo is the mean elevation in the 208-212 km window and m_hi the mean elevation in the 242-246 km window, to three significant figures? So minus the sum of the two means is -149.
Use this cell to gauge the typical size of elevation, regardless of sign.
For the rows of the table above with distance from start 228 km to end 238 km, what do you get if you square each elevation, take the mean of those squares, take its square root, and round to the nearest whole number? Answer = 151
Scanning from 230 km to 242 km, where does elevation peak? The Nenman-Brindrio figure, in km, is 231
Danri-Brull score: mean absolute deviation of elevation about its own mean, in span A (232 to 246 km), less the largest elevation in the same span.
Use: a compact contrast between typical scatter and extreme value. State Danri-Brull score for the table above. -137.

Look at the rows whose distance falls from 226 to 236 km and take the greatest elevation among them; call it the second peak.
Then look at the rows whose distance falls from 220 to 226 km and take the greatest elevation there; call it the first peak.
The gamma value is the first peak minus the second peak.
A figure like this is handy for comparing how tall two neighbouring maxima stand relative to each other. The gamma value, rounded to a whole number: -13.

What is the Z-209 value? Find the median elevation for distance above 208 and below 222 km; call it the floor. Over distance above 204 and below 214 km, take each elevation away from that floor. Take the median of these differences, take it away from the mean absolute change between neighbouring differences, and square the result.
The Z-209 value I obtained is 53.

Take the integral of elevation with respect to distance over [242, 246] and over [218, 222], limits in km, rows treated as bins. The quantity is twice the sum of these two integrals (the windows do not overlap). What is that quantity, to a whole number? 1855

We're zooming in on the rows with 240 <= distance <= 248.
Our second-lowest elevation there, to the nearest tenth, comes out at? 101.6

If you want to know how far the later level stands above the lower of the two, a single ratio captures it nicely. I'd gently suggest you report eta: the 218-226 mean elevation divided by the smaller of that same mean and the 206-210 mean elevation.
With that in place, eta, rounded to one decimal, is 2.4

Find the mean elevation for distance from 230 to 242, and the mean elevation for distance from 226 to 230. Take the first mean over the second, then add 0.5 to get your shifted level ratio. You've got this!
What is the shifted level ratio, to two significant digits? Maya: 1.4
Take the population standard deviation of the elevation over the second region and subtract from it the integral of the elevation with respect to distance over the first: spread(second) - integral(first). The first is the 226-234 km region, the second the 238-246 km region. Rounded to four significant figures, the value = -1246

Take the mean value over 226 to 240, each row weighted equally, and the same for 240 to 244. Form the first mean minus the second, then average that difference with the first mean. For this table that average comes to 92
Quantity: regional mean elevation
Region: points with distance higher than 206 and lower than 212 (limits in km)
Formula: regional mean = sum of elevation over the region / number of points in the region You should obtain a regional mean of 52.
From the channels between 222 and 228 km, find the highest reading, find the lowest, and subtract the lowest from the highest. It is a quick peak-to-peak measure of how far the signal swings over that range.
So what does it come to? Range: 20.3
